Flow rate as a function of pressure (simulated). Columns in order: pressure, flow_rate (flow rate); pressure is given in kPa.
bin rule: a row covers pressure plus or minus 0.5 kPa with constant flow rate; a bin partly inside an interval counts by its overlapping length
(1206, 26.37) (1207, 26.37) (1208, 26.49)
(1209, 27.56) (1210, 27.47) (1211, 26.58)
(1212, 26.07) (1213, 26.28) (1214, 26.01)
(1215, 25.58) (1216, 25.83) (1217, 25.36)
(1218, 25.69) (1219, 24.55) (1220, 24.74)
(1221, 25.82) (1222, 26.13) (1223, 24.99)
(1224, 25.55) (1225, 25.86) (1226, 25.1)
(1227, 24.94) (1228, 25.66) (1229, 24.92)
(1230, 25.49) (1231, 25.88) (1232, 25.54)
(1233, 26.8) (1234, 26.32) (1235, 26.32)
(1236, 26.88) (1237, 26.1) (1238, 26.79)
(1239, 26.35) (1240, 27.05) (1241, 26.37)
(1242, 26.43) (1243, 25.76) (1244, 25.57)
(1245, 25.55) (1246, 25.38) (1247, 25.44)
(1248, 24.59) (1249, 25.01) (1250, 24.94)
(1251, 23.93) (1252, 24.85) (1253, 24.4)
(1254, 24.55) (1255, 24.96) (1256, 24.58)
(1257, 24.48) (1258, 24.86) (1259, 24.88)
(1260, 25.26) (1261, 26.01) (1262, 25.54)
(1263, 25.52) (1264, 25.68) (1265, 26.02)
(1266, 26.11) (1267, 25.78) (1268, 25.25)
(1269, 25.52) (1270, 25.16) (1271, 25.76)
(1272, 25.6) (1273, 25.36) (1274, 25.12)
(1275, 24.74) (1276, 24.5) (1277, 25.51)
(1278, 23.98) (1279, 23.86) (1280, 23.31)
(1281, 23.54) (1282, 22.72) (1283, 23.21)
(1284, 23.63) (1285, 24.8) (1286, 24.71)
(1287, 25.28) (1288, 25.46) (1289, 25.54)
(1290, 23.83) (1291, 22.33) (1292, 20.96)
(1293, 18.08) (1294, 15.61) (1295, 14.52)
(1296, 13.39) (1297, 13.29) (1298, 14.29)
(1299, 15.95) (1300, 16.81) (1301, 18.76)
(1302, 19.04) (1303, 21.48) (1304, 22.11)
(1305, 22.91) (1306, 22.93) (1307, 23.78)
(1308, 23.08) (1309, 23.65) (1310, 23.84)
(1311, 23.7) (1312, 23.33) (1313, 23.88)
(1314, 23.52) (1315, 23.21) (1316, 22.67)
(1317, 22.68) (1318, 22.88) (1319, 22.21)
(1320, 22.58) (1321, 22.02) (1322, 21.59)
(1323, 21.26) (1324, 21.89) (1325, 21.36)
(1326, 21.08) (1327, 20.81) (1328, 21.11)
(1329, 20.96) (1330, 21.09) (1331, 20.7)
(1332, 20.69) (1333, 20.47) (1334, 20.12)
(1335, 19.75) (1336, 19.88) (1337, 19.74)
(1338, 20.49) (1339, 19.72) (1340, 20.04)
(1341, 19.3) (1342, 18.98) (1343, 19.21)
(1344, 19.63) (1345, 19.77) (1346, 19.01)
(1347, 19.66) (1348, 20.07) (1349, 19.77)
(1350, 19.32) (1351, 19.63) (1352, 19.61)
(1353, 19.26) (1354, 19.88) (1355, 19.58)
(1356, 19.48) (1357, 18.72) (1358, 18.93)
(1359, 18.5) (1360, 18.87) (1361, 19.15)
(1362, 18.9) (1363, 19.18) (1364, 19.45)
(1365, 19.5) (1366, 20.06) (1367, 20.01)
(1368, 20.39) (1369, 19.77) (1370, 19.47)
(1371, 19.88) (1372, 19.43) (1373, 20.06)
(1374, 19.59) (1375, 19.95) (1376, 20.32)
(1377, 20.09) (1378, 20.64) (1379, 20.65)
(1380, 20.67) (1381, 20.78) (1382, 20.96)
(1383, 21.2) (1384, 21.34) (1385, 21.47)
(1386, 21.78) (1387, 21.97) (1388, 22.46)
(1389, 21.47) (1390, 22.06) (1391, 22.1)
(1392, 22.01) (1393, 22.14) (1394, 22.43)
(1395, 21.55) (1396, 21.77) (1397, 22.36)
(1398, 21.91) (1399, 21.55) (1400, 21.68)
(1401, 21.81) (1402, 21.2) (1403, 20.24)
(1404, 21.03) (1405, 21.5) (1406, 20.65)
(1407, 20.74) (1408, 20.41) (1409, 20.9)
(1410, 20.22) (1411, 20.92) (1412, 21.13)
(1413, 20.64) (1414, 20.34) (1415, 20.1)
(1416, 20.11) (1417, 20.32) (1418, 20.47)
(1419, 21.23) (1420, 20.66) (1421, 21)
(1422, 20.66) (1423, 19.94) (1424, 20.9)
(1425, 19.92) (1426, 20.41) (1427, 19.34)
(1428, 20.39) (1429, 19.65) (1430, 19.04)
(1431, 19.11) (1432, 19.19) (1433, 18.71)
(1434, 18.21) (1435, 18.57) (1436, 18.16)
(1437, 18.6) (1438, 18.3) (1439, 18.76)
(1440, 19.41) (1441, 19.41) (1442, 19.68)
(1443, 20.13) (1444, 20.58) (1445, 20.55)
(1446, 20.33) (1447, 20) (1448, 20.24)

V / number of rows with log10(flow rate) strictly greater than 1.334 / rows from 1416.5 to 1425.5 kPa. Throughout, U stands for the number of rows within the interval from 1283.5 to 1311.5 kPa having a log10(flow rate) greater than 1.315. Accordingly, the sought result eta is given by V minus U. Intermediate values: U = 18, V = 0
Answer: -18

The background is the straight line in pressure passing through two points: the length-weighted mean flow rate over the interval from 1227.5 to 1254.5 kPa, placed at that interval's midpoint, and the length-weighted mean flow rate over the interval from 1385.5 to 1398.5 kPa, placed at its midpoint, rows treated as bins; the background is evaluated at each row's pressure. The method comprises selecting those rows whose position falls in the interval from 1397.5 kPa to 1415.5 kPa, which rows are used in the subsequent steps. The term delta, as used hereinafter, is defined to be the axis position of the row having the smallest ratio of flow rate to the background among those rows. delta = 1403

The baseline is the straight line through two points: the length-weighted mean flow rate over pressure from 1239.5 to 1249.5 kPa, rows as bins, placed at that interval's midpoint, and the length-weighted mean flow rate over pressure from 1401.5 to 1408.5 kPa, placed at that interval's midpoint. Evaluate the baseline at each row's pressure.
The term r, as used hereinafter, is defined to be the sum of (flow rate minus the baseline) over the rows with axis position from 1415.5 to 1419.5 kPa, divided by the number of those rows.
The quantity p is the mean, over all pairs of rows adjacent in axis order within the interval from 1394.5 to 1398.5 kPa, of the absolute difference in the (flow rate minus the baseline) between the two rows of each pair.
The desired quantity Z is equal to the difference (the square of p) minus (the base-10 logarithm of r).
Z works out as 1.2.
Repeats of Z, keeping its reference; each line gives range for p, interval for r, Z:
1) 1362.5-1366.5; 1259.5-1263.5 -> 0.5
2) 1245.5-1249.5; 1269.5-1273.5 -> 0.4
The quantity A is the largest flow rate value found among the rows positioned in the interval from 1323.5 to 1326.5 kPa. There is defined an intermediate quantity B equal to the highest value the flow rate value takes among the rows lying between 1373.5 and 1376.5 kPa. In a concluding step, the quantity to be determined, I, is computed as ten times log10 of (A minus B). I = 2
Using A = 21.89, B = 20.32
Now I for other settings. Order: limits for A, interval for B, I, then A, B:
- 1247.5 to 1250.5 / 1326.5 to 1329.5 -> 6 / 25.01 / 21.11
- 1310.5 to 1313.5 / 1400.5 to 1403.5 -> 3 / 23.88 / 21.81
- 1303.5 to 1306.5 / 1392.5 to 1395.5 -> -3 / 22.93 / 22.43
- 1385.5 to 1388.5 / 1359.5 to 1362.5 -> 5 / 22.46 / 19.15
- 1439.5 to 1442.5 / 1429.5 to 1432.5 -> -3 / 19.68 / 19.19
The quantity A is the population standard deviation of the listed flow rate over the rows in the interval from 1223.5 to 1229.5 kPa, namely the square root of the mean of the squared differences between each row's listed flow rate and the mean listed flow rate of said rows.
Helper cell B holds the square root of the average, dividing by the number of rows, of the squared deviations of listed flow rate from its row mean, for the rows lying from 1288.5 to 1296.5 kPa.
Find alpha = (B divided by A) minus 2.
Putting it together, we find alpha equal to 9.55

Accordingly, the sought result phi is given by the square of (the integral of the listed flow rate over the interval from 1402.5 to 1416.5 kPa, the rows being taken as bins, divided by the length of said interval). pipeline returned 426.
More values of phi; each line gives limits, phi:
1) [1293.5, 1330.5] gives 432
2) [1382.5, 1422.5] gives 451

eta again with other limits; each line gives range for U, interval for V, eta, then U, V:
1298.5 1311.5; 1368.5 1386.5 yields -8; 9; 1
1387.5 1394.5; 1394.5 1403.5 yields -2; 7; 5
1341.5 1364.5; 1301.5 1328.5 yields 20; 0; 20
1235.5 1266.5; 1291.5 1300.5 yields -31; 31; 0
